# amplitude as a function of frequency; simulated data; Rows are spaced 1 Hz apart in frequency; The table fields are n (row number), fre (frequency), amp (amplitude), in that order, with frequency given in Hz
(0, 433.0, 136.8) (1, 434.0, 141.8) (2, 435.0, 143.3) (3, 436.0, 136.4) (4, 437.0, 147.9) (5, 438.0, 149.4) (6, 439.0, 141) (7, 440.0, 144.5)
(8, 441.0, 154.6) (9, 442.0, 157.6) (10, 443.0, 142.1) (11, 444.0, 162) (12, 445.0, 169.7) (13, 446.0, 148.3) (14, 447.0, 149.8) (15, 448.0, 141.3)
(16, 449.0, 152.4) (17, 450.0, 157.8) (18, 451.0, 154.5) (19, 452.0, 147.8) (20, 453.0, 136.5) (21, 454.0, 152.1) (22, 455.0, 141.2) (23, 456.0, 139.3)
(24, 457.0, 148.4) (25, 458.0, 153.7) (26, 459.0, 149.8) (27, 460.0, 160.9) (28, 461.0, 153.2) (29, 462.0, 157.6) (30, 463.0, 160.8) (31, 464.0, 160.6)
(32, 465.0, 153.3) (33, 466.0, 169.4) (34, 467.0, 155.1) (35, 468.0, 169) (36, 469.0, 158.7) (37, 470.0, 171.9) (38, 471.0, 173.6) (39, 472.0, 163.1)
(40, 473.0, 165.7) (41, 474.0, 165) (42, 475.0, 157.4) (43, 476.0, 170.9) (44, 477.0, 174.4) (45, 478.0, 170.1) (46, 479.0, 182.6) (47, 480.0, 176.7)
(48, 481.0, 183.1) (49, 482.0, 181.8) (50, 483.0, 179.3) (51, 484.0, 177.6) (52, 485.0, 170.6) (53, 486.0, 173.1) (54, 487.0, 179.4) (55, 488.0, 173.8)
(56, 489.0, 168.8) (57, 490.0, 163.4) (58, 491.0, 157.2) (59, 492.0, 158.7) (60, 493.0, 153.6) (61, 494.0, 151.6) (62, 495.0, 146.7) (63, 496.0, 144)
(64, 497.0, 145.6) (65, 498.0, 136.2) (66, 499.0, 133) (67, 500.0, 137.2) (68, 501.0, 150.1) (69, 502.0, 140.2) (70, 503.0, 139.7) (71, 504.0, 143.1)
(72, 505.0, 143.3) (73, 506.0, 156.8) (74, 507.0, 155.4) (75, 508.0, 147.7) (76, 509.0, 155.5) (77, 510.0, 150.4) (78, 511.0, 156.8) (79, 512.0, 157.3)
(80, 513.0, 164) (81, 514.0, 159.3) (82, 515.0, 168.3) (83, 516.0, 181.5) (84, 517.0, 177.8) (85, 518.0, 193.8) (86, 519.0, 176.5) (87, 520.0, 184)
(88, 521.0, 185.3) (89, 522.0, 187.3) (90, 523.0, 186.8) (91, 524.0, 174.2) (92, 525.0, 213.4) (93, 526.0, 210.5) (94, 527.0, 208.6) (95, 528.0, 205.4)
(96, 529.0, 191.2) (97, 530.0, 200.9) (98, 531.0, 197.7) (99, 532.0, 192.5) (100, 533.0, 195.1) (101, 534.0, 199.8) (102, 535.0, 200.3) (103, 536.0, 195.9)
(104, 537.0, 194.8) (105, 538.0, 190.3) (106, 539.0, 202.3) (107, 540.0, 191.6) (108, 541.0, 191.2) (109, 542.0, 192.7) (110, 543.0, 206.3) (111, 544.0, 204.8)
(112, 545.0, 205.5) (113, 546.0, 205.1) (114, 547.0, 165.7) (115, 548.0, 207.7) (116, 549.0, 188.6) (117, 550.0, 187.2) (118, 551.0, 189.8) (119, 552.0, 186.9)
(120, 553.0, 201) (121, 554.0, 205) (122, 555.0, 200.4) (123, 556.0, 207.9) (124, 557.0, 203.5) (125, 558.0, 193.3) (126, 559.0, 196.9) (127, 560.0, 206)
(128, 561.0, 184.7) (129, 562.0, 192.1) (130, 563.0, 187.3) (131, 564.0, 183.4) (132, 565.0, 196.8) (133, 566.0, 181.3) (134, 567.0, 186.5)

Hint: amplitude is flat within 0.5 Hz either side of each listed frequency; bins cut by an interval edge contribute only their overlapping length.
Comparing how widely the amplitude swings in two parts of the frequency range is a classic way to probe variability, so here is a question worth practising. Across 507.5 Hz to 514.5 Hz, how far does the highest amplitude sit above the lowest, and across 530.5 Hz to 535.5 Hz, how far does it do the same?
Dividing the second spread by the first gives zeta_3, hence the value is 0.48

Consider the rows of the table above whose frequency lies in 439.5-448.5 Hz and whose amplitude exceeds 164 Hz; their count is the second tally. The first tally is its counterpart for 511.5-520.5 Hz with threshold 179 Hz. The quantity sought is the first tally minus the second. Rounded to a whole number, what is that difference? 2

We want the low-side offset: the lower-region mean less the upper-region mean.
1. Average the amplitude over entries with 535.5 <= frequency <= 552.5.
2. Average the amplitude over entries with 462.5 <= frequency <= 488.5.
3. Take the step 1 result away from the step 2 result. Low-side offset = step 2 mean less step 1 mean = -25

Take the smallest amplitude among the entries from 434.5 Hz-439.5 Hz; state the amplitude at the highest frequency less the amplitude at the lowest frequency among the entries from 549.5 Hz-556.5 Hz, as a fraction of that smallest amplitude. 0.15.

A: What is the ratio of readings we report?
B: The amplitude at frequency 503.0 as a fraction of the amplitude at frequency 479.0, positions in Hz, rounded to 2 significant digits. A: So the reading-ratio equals 0.77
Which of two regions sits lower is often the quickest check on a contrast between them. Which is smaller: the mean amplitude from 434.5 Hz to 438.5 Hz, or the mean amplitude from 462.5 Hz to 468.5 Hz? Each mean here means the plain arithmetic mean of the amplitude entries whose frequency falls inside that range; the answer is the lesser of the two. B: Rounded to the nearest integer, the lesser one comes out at 144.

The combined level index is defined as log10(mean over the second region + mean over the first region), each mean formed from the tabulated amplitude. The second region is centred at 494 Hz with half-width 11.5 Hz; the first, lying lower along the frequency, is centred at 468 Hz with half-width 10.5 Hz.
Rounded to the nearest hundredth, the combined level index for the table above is 2.50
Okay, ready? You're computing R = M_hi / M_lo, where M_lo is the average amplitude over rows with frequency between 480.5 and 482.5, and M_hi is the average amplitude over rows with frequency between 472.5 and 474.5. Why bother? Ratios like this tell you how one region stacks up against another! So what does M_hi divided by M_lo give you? 0.91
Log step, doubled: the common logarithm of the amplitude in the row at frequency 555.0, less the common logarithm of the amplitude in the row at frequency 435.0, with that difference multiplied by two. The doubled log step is 0.29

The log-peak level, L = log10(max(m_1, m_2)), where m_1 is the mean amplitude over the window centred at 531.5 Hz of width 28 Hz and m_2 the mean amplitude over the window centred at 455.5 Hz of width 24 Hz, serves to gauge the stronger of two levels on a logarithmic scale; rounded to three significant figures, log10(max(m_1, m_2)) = 2.29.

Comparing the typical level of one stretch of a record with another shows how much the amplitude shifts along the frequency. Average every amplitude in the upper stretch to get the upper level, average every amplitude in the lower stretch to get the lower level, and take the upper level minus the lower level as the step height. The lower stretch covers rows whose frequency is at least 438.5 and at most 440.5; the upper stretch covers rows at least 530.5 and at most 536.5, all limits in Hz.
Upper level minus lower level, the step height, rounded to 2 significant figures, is 54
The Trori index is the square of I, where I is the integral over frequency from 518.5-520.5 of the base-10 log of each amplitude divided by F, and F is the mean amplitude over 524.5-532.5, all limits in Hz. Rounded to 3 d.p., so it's 0.010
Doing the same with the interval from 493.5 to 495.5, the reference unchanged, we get 0.071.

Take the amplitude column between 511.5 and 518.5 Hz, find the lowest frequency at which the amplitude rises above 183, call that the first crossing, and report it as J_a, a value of 518.0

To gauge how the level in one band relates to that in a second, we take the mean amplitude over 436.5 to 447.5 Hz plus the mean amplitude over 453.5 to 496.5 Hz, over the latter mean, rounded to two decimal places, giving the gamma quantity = 1.93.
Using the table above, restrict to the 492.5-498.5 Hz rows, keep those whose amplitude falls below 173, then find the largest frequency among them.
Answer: 498.0 Hz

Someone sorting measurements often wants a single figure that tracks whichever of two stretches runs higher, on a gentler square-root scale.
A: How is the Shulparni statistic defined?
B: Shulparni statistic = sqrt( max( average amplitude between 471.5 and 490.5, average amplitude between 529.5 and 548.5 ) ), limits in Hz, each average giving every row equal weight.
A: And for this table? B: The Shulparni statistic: 14.0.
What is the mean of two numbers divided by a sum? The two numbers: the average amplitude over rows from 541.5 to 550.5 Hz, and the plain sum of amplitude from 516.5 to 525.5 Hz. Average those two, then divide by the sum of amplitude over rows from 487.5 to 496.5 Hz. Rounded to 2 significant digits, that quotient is 0.66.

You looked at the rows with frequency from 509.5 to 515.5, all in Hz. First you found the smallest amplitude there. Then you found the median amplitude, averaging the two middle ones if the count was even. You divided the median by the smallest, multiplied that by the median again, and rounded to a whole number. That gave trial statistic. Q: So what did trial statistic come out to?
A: 167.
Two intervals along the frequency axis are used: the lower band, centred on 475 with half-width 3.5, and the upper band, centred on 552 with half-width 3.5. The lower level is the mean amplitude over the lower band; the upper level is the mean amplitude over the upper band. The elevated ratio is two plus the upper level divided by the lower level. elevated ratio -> 3.16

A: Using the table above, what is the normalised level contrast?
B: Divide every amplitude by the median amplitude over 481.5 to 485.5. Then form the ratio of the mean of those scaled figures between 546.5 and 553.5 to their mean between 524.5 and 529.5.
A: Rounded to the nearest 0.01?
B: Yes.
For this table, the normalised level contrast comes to 0.92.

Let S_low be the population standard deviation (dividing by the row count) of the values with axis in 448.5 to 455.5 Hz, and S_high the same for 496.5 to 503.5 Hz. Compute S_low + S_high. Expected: 12.4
